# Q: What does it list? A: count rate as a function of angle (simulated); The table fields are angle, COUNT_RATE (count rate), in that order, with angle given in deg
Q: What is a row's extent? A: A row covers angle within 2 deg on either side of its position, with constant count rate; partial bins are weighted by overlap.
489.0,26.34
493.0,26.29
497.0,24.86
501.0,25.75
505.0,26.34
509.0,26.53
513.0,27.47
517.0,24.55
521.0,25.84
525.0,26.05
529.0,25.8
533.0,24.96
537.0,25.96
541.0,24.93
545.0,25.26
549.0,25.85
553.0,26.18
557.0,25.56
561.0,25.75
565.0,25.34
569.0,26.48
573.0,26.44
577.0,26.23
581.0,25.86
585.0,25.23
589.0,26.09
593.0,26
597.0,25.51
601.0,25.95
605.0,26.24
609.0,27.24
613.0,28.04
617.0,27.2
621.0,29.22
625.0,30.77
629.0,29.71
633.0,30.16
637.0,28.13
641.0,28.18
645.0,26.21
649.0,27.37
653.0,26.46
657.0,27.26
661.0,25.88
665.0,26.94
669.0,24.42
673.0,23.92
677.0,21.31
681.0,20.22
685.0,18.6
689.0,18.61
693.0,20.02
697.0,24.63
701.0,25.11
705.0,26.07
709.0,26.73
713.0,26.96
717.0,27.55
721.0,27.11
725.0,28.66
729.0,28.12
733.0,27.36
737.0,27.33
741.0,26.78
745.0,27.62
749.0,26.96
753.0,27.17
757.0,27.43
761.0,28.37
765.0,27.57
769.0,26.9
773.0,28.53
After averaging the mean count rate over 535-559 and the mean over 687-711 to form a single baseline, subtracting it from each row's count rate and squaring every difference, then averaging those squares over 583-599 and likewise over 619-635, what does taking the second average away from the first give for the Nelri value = -28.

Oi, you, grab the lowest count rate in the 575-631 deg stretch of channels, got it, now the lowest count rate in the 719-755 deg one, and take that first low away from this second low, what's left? 2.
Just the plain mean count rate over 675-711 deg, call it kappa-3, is 22.4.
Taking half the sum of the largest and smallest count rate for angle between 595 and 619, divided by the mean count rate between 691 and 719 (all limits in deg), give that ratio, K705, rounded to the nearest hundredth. 1.06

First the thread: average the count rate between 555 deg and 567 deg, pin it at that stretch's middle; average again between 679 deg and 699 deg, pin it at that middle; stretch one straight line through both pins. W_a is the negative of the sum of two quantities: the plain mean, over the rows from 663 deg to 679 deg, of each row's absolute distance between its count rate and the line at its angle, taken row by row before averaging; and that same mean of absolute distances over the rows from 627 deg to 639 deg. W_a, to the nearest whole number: -10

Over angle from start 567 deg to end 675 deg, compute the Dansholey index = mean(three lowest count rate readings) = 24.52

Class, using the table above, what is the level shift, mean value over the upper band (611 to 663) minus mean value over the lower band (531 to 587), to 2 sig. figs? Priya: 2.3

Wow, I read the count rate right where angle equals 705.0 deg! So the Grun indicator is 26.07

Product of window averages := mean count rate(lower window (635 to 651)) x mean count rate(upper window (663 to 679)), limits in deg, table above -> 663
